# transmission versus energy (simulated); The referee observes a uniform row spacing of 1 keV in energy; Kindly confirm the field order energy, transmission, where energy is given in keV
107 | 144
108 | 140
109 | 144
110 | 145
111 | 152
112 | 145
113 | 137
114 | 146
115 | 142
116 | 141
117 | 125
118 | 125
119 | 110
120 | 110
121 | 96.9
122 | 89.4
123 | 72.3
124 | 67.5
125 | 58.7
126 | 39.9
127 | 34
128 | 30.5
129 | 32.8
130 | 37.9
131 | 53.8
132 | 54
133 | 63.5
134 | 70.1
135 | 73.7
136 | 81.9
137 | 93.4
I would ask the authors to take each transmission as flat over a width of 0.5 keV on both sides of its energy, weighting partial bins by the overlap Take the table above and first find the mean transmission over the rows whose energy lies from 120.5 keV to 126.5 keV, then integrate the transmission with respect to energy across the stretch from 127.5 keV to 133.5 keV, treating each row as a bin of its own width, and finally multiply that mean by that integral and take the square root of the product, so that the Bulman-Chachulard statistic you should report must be 139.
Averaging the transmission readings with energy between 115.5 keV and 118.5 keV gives 130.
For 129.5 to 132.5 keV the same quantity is 49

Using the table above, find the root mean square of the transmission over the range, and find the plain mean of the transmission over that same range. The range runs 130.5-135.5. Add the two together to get 127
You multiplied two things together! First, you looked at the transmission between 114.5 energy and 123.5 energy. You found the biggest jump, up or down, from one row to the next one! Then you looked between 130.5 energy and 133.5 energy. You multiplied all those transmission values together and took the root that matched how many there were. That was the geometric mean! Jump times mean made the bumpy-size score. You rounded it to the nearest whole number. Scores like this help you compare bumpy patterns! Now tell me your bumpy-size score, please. 973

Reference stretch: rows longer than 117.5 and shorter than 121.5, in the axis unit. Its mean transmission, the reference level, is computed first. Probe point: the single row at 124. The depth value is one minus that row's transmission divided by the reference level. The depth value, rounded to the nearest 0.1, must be 0.4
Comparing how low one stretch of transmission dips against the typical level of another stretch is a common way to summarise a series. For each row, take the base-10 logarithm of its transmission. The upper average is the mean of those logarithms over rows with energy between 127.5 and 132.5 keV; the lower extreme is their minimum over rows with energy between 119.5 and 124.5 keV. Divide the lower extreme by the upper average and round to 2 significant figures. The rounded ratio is 1.1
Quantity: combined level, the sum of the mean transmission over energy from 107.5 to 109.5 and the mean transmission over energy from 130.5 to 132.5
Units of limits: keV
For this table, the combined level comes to 196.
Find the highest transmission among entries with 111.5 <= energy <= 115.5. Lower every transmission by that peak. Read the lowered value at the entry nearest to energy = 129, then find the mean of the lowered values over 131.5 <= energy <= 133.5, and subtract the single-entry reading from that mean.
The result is 26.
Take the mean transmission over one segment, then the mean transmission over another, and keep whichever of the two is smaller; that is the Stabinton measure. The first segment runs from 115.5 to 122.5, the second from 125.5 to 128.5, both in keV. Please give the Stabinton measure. 35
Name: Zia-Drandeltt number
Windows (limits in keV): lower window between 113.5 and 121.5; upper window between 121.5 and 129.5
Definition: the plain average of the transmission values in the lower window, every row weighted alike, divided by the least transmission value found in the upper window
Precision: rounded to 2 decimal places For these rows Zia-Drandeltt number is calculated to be 4.08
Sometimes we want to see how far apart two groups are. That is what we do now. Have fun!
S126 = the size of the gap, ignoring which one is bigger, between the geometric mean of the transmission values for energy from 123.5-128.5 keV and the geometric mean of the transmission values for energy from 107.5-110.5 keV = 99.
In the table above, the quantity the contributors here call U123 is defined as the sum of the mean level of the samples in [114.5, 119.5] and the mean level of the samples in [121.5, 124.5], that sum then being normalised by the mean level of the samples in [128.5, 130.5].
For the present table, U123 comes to 5.8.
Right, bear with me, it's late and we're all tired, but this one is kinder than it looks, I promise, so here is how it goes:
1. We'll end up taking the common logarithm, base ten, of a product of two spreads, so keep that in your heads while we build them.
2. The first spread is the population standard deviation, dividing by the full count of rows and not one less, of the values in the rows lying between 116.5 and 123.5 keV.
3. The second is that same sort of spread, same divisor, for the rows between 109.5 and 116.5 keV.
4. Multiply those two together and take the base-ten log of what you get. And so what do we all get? 1.89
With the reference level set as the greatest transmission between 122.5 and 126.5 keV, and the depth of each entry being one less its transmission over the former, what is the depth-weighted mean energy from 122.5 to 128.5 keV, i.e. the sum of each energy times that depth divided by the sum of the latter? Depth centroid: 126.8 keV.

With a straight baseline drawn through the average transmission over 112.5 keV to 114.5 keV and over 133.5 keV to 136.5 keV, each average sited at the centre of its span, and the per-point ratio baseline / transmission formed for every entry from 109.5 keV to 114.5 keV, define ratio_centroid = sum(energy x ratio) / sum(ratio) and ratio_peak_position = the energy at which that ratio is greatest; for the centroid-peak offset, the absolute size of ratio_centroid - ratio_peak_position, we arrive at 2.0 keV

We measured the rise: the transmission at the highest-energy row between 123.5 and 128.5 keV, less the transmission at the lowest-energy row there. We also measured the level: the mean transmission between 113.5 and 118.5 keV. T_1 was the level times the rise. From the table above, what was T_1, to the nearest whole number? -5025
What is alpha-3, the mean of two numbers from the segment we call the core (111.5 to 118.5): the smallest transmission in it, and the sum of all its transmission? 543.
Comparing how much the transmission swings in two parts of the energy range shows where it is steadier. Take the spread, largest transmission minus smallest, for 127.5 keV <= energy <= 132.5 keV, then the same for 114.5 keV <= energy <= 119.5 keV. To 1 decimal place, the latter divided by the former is 1.4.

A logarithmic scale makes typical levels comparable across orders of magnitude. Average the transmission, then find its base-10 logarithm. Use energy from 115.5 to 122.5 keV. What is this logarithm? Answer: 2.06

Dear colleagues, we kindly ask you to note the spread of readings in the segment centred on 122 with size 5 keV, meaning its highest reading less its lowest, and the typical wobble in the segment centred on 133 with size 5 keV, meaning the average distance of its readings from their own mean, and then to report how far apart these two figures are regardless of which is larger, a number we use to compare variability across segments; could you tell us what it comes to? 35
